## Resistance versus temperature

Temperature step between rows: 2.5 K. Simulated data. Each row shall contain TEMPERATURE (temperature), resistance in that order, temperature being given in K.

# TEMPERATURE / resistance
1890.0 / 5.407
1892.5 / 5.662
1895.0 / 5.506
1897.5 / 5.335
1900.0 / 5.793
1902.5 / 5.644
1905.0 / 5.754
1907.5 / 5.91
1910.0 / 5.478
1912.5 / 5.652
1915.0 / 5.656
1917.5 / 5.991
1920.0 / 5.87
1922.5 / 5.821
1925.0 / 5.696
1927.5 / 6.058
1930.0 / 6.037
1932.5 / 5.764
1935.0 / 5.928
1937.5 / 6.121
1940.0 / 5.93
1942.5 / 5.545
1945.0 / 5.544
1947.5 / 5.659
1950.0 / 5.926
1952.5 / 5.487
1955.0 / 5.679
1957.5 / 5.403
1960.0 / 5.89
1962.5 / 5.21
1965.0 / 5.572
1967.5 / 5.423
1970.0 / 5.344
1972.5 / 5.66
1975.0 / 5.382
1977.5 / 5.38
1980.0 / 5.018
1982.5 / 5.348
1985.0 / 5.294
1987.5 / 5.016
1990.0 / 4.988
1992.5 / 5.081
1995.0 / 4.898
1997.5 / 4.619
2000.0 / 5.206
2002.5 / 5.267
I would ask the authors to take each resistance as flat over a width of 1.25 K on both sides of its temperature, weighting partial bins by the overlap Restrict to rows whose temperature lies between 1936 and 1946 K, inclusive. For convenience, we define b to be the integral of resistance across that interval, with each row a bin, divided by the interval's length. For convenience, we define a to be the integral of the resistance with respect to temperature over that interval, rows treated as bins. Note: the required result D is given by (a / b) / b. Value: 1.73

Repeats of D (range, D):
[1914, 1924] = 1.71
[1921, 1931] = 1.70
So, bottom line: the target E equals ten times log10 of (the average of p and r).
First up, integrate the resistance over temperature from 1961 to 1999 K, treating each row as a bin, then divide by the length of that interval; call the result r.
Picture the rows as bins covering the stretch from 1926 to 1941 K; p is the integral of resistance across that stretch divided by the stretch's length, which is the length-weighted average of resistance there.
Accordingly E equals 7.48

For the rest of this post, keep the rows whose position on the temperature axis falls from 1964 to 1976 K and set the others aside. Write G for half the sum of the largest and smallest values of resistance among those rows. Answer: 5.50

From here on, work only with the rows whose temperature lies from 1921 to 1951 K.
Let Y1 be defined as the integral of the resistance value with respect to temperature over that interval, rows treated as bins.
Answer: 175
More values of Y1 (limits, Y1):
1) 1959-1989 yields 161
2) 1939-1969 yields 168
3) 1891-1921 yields 171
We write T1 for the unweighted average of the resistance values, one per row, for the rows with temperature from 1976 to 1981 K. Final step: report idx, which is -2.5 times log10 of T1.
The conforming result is -1.79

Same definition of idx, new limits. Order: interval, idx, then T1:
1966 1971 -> -1.83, 5.38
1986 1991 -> -1.75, 5.00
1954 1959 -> -1.86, 5.54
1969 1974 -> -1.85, 5.50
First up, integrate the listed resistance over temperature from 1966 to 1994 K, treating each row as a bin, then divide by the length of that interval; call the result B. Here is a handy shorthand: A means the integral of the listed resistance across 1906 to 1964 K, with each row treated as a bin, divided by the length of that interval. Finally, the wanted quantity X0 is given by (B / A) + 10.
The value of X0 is 10.92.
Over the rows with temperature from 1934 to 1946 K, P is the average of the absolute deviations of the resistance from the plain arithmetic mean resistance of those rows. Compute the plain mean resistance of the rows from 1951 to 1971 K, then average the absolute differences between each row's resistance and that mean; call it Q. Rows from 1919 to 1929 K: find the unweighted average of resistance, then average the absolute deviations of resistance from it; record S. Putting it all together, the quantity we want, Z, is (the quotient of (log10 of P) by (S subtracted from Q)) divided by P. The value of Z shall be -55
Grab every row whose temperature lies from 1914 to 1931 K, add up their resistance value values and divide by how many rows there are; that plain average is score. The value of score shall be 5.9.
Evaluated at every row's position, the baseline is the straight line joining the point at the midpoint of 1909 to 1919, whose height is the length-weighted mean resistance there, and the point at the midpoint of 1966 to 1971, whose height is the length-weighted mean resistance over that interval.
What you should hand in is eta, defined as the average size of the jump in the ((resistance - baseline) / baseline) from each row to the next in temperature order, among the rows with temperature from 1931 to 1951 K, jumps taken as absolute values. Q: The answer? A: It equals 0.0349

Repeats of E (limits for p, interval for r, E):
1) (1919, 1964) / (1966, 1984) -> 7.45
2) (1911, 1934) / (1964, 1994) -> 7.45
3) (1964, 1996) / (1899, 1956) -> 7.42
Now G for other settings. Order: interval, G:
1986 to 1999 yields 4.85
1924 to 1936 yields 5.88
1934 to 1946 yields 5.83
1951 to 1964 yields 5.55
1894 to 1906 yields 5.56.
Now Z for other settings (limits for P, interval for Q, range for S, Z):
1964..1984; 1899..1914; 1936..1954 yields 77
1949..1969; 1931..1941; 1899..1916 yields 336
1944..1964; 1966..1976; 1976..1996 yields 69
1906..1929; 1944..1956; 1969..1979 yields -962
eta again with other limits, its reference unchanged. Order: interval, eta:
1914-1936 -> 0.0315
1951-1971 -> 0.0580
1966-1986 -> 0.0375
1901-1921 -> 0.0343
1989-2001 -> 0.0546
